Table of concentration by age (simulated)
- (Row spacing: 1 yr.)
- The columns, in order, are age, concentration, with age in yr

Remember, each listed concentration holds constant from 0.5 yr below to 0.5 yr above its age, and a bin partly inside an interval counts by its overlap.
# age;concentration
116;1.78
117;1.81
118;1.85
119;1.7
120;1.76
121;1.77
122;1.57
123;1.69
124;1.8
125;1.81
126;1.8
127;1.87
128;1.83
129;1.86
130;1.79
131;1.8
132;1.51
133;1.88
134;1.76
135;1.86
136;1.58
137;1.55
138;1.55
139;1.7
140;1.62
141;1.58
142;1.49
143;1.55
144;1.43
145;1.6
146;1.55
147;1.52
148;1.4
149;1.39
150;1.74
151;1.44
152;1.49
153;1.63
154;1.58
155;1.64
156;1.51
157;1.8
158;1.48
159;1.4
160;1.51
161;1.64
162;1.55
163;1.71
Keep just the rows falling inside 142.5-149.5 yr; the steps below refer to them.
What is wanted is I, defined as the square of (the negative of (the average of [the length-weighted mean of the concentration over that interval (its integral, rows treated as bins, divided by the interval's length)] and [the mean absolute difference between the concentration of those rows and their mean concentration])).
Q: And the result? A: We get 0.61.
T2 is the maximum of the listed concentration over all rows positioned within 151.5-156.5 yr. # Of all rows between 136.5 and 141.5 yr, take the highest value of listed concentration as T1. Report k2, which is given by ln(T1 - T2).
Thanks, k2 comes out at -2.81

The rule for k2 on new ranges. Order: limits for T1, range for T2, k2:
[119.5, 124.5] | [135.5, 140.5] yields -2.30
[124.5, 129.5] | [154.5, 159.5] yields -2.66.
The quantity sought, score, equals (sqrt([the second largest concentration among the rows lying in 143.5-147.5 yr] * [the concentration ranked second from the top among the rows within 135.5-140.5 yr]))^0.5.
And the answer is 1.26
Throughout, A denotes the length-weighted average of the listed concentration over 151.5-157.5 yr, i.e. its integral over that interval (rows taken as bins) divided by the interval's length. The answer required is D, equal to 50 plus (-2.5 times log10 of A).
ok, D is 49.48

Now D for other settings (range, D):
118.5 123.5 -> 49.43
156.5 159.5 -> 49.52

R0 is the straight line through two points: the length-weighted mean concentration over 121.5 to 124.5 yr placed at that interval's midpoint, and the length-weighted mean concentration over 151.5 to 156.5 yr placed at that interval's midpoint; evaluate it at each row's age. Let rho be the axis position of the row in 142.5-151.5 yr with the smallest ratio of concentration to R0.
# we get 149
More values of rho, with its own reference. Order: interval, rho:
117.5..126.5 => 122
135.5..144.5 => 144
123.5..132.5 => 132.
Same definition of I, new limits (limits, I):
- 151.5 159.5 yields 0.69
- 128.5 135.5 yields 0.87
